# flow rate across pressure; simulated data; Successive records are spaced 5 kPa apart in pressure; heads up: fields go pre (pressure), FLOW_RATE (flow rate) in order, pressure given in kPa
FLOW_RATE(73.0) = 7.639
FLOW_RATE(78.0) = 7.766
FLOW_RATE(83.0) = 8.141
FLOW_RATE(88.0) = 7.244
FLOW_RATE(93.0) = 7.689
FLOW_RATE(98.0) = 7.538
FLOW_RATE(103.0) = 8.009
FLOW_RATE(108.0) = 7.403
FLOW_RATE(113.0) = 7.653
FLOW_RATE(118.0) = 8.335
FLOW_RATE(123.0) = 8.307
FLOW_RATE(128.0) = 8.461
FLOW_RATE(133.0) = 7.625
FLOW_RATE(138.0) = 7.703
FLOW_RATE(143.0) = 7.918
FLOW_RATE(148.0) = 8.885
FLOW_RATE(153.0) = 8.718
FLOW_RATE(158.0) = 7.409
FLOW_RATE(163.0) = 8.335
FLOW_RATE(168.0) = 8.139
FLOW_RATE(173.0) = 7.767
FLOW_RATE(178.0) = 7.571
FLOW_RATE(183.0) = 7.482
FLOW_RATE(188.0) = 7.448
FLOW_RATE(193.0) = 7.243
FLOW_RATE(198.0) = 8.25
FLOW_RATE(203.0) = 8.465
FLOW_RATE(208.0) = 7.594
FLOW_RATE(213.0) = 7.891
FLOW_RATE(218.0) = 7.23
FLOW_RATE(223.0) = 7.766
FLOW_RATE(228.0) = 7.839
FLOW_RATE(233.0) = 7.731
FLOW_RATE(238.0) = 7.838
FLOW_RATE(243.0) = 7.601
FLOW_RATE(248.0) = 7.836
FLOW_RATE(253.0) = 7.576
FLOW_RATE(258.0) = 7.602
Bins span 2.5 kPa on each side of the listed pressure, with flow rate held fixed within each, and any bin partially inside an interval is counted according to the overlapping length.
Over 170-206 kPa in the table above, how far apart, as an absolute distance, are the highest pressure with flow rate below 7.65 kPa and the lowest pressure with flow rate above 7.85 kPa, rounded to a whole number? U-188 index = 5 kPa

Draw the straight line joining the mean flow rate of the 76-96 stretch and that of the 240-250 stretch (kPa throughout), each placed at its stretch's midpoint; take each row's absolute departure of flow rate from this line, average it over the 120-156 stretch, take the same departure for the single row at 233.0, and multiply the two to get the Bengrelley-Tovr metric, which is 0.007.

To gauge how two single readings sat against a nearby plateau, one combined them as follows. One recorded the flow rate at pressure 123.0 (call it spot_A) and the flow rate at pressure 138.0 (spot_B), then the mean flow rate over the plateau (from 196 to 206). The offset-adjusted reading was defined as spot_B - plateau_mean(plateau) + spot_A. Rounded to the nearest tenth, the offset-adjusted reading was 7.7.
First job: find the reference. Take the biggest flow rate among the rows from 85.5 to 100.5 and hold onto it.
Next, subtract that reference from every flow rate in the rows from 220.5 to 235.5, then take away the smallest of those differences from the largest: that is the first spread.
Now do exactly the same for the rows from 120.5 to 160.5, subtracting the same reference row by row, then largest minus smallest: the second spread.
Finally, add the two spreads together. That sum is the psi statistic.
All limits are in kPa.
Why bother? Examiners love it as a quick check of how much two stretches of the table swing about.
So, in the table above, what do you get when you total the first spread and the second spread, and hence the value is 1.6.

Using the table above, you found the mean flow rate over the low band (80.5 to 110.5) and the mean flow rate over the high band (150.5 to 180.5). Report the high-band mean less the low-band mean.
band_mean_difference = 0.32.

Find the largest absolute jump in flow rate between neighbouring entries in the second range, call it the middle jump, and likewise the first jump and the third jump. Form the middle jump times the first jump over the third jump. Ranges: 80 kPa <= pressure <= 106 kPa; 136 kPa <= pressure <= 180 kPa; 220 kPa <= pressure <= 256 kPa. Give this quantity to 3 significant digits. 4.52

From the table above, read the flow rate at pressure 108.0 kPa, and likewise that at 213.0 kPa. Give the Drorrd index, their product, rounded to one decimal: 58.4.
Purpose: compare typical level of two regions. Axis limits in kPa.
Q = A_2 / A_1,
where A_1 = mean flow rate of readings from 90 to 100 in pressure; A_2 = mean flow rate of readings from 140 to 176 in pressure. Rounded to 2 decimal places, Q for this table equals 1.07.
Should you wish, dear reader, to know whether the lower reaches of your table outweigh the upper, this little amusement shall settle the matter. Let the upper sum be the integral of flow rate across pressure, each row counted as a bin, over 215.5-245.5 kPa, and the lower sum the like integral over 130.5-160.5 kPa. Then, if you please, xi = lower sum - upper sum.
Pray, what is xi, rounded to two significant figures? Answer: 11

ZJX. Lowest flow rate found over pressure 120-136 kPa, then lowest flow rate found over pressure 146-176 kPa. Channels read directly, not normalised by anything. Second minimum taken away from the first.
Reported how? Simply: 0.216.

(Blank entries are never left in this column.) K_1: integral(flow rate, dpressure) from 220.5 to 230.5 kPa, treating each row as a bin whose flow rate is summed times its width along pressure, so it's 78.0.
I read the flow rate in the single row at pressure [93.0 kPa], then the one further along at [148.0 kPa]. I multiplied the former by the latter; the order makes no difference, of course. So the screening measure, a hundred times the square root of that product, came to 827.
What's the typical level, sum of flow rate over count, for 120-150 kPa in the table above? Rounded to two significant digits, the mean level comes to 8.1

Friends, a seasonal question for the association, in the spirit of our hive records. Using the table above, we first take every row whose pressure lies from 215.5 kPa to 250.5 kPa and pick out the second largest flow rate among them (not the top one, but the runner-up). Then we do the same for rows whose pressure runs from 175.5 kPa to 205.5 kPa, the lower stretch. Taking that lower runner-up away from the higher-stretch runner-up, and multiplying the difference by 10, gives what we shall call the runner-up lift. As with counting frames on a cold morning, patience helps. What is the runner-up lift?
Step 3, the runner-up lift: -4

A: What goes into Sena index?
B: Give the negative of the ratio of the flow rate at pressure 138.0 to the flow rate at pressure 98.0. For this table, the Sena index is -1.02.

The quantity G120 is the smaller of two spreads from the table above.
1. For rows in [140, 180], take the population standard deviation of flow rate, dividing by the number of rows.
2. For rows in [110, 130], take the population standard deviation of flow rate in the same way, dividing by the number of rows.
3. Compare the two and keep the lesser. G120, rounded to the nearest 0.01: 0.31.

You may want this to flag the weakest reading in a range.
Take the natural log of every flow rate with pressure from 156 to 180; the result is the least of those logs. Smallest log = 2.00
